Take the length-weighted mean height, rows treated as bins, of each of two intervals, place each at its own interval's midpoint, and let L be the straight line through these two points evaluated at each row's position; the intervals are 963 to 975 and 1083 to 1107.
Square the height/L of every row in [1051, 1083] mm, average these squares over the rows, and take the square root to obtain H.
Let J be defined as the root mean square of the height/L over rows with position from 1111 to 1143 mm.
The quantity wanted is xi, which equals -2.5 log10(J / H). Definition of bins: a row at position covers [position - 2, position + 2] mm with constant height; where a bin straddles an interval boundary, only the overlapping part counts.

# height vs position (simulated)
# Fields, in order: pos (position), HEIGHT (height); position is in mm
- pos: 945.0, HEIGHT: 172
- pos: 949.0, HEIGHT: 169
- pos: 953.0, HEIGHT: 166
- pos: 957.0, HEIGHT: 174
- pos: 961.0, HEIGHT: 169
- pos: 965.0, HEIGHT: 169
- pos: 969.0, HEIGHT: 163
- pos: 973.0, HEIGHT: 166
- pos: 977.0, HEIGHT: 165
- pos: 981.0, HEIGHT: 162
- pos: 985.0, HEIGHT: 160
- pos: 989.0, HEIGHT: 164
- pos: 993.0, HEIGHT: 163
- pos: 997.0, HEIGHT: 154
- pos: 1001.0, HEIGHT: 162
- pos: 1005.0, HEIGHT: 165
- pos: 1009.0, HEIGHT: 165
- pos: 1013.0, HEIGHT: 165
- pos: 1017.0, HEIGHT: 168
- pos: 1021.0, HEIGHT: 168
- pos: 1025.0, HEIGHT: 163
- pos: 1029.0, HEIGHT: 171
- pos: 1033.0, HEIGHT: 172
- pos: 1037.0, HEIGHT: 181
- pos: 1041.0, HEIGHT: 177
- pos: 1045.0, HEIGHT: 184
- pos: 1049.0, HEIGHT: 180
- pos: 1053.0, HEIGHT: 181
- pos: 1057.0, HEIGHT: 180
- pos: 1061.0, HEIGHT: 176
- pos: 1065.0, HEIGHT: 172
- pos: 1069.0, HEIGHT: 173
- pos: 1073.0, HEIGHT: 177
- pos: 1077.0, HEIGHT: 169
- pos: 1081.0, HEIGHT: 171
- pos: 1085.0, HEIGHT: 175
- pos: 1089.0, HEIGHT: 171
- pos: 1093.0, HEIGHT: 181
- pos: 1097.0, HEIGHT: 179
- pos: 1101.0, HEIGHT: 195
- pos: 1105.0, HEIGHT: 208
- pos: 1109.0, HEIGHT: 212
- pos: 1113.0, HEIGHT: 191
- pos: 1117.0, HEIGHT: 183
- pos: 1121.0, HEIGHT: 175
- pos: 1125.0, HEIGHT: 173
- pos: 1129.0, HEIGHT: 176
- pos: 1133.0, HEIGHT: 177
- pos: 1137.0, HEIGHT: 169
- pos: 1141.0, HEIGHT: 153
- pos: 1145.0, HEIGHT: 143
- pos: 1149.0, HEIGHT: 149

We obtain 0.052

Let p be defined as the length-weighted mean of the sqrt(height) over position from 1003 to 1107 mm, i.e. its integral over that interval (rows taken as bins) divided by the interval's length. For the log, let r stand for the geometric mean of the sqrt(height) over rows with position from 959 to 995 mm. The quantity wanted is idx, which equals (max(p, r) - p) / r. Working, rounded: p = 13.2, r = 12.8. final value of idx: 0.000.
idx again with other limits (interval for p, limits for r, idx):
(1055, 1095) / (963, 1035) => 0.000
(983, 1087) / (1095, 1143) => 0.032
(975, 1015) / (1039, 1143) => 0.047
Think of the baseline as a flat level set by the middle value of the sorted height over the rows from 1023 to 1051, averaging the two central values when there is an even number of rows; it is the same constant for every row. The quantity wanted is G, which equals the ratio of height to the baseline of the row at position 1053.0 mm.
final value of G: 1.02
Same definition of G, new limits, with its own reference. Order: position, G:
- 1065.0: 0.97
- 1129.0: 0.99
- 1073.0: 1.00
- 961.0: 0.95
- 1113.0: 1.08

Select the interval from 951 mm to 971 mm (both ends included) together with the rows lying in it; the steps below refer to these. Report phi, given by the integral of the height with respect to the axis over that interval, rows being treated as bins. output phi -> 3364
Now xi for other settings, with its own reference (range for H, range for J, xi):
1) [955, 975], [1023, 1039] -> 0.040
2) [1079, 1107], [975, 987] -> 0.028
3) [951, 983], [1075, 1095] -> 0.068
